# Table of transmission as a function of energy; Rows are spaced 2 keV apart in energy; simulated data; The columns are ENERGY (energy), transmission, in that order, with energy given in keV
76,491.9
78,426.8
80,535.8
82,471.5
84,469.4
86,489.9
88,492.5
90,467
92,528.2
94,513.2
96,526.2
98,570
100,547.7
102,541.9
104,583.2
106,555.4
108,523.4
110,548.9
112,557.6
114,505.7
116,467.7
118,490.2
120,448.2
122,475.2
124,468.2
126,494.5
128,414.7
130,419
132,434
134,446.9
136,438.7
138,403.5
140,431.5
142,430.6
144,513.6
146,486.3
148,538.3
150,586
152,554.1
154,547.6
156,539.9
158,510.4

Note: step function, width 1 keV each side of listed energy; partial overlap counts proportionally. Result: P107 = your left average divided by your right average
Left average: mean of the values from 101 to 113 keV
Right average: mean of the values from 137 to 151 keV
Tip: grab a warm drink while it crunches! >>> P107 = 1.14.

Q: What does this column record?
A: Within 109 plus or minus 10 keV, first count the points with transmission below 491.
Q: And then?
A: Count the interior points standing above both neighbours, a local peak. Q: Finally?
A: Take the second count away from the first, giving 0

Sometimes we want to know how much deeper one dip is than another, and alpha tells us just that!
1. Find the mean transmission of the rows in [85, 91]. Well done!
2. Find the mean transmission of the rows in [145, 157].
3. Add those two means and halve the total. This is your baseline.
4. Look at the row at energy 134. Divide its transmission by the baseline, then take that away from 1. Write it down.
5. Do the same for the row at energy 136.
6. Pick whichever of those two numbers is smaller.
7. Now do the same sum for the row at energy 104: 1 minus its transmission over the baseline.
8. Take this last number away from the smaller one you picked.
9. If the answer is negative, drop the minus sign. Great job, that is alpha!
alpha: 0.27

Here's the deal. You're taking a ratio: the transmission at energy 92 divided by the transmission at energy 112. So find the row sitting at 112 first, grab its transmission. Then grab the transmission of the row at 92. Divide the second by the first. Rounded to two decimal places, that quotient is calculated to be 0.95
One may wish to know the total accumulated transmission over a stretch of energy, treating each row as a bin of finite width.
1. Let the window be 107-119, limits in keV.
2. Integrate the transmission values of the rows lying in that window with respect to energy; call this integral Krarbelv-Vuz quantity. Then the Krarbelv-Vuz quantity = 6187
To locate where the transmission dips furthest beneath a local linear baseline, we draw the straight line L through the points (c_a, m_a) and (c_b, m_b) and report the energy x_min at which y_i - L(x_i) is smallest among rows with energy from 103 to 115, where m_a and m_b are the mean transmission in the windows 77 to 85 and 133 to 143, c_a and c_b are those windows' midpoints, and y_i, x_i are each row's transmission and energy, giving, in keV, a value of 114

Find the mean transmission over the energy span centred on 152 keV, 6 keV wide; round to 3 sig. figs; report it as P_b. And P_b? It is 563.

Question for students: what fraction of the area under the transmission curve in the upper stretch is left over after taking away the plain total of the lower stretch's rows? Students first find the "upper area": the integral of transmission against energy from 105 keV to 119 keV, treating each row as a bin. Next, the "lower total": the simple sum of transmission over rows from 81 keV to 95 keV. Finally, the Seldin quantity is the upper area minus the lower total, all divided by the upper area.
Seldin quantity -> 0.53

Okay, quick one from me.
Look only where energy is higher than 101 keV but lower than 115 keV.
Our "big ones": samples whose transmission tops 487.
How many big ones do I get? 7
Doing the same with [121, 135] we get 1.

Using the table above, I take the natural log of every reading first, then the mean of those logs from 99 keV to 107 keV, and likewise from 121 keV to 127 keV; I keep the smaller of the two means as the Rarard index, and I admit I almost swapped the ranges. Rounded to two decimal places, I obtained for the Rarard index 6.17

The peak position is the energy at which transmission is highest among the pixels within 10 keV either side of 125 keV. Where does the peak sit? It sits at 126 keV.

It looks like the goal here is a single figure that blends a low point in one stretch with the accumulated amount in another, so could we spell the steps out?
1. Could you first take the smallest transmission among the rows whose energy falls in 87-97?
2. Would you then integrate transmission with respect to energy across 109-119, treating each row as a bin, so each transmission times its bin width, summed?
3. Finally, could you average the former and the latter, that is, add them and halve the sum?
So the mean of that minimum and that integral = 2804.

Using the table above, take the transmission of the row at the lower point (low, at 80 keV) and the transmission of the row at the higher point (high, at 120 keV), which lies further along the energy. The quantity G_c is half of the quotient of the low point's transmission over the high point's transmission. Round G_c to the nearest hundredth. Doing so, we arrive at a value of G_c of 0.60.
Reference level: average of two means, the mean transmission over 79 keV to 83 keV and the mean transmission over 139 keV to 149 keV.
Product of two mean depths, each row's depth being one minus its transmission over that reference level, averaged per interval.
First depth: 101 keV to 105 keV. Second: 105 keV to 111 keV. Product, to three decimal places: 0.015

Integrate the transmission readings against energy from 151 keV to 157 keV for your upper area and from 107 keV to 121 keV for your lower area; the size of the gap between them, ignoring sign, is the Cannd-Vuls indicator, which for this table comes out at 3800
